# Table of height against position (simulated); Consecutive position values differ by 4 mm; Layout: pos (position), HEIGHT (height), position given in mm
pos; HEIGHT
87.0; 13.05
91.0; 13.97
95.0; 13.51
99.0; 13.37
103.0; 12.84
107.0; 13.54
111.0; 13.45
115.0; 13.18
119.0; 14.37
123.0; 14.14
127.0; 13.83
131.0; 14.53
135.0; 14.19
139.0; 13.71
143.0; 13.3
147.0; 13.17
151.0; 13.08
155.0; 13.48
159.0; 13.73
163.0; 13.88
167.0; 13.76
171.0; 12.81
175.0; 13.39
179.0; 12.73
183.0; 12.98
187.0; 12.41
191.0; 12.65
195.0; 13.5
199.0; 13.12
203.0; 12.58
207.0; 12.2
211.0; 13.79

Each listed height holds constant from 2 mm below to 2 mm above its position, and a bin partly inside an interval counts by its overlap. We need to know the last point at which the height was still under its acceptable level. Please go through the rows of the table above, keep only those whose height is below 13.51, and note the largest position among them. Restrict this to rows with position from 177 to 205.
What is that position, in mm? 203.0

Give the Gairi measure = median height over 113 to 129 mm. 14.0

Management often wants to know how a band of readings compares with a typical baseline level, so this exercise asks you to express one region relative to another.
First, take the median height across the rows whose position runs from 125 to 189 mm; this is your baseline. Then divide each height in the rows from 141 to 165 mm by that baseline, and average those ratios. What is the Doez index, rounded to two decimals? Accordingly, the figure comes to 1.00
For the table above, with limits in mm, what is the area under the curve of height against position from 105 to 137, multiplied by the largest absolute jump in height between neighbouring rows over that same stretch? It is 529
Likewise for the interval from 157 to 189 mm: 402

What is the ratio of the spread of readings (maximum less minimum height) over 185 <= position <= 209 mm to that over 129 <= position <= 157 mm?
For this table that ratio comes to 0.90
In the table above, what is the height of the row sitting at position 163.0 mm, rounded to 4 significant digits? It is 13.88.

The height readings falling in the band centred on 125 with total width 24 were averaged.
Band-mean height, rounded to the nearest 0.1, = 14.0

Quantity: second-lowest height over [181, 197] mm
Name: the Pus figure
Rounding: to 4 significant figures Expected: 12.65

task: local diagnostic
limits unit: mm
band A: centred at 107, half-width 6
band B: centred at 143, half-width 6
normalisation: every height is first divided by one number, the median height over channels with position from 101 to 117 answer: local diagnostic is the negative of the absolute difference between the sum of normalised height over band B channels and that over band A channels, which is -0.026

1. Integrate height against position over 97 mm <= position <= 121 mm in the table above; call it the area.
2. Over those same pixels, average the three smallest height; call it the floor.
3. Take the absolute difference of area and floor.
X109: 310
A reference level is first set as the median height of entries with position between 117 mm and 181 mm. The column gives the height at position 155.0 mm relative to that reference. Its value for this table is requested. -0.2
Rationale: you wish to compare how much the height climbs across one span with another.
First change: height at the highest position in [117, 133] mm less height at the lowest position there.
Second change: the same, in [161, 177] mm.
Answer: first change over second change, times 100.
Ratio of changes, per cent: -33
